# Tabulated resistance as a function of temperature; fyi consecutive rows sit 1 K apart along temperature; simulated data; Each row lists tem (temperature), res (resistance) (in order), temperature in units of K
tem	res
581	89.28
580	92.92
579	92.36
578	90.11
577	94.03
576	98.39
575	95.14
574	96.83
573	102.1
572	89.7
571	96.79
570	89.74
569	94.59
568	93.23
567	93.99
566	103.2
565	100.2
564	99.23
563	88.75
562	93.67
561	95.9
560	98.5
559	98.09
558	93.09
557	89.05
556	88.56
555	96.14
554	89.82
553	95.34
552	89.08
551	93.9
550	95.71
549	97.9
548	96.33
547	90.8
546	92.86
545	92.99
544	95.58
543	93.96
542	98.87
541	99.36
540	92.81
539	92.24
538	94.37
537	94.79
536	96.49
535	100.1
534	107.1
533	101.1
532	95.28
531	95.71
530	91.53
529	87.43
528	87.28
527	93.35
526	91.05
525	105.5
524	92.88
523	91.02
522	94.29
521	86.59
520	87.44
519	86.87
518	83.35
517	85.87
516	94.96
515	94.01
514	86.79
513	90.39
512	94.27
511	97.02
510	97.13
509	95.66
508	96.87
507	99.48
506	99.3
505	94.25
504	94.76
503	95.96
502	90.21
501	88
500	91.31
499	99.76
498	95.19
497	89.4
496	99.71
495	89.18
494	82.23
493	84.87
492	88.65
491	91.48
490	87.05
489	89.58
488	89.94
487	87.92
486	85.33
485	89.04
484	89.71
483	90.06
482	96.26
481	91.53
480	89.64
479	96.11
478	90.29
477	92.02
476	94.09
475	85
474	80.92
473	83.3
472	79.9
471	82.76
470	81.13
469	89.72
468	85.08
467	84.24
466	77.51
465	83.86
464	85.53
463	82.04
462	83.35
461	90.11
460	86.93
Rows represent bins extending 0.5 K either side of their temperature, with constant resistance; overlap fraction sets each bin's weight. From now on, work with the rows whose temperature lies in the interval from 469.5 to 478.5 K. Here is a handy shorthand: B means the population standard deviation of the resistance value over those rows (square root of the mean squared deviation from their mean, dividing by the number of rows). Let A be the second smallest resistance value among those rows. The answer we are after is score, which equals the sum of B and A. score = 85.9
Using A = 80.92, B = 5.0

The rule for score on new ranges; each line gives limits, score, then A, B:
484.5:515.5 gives 89.6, 84.87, 4.7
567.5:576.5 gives 93.5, 89.74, 3.8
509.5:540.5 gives 91.3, 85.87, 5.4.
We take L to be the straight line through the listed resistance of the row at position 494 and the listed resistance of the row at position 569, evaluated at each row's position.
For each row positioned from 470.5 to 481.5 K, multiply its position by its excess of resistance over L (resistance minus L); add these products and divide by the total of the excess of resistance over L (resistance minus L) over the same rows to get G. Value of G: 477.4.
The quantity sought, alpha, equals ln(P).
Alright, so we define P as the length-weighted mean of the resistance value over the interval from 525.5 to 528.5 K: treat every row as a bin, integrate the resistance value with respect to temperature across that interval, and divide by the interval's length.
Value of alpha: 4.51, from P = 90.6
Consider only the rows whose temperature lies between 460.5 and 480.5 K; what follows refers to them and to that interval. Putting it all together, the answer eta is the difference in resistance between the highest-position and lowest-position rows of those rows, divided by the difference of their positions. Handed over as -0.02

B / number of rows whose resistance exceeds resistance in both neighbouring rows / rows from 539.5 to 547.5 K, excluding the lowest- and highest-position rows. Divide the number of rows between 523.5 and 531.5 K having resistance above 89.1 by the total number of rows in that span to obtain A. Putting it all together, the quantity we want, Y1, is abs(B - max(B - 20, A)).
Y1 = 1.25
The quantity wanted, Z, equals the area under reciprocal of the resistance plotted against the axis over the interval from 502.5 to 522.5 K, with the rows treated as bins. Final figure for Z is 0.216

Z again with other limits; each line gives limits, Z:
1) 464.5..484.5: 0.230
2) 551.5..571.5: 0.212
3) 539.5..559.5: 0.213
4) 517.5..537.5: 0.215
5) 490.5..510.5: 0.215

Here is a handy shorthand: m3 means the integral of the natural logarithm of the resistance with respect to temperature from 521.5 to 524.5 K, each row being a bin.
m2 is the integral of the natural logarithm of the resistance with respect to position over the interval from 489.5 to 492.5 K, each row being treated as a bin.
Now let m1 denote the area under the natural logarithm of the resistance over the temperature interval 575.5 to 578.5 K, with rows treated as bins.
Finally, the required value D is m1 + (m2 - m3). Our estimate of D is 13.5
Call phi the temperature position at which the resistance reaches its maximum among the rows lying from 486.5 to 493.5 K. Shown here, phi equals 491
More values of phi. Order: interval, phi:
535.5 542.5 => 541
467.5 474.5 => 469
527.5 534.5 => 534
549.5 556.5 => 555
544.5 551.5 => 549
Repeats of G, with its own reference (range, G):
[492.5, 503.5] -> 498.6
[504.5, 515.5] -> 509.1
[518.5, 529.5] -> 524.3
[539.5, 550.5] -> 544.5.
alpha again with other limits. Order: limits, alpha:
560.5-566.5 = 4.57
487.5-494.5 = 4.47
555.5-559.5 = 4.52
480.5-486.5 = 4.50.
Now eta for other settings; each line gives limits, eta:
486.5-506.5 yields 0.60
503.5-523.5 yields -0.20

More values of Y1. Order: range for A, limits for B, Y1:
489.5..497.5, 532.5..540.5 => 0.50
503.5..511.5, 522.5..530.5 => 1.00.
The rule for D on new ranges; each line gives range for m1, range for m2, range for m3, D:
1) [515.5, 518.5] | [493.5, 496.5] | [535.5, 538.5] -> 13.3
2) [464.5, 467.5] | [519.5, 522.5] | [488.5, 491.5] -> 13.2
